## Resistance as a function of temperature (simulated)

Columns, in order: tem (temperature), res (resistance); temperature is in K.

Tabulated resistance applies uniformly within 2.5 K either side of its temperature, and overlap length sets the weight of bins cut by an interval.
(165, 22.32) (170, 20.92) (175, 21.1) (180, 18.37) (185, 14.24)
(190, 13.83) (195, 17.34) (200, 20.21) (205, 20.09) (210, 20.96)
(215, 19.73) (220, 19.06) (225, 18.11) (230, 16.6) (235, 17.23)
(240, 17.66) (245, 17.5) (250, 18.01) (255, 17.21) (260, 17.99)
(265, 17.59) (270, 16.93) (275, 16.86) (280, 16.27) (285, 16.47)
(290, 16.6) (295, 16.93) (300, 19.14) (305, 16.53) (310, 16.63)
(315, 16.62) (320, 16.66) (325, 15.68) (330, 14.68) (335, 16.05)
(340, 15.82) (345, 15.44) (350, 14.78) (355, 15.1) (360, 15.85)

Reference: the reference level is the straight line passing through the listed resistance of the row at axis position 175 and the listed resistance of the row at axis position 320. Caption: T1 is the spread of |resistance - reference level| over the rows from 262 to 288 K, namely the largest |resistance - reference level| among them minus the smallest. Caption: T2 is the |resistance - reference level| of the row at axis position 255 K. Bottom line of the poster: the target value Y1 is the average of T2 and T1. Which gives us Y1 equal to 1.2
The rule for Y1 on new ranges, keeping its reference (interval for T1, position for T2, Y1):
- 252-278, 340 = 0.6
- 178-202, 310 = 3.5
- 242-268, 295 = 0.7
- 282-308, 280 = 1.5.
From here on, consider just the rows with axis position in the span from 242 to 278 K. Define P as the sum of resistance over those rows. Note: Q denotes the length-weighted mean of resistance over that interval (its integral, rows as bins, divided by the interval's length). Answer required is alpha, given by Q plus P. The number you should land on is 140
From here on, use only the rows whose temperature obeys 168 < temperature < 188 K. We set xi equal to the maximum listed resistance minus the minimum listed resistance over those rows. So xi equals 6.9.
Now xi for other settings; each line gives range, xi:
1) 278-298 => 0.7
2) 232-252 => 0.8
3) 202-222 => 1.9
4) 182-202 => 6.4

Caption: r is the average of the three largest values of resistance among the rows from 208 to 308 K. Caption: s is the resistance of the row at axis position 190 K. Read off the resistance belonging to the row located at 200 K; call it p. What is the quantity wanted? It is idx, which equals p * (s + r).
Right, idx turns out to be 683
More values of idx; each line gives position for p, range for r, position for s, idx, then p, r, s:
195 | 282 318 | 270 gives 598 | 17.34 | 17.6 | 16.93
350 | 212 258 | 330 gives 497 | 14.78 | 19.0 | 14.68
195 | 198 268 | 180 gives 673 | 17.34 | 20.4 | 18.37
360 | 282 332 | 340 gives 529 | 15.85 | 17.6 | 15.82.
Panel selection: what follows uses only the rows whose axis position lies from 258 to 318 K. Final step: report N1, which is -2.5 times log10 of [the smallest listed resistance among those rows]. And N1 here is -3.03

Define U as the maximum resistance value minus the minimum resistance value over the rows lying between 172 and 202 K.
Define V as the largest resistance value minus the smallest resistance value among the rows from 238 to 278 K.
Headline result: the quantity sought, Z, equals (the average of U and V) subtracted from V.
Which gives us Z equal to -3.1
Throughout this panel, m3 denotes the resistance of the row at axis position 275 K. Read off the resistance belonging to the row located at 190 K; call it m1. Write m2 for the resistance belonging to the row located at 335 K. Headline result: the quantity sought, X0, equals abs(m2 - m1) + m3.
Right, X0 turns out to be 19.1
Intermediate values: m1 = 13.83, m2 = 16.05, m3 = 16.86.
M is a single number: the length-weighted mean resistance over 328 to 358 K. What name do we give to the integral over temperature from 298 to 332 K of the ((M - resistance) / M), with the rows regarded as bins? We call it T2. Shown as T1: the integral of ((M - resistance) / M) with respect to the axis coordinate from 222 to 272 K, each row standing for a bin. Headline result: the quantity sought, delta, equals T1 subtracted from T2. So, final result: 4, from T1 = -7.1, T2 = -3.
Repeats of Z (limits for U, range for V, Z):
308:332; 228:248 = -0.5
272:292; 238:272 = 0.2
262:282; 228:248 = -0.1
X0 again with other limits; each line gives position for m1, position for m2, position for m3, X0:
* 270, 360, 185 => 15.3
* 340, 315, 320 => 17.5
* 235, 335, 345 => 16.6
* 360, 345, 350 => 15.2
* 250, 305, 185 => 15.7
